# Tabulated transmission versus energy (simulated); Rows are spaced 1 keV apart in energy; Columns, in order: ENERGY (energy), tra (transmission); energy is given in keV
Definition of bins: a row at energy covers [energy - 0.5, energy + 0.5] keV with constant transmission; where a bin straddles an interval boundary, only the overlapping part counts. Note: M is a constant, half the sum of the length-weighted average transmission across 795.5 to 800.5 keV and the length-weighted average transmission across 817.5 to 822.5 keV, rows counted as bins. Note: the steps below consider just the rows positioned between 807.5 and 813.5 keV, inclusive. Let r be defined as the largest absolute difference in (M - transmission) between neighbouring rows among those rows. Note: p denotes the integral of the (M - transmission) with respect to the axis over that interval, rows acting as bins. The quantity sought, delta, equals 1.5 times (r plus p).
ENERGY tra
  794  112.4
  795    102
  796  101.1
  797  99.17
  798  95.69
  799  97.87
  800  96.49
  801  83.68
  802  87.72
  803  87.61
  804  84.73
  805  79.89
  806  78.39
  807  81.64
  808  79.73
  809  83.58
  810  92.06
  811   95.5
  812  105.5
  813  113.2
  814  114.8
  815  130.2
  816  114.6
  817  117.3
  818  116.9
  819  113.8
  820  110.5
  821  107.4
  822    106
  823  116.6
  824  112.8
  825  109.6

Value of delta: 101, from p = 57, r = 10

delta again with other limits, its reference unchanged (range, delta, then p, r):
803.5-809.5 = 216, 139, 5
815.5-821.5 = -75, -54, 3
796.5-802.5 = 119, 66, 13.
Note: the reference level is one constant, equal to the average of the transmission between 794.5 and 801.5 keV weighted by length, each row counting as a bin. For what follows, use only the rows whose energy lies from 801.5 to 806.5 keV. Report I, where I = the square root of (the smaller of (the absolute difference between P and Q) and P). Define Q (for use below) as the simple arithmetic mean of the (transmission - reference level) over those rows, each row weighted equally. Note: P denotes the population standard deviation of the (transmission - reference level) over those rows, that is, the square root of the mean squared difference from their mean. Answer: 2.0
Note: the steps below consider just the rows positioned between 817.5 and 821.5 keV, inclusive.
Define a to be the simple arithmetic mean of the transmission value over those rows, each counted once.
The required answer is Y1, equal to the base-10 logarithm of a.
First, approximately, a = 112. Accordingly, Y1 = 2.05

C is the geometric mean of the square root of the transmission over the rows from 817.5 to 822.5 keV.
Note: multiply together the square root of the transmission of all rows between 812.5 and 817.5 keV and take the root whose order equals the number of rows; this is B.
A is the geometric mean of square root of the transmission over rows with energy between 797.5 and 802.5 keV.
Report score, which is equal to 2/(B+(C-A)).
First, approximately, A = 9.6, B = 10.9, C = 10.5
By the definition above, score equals 0.170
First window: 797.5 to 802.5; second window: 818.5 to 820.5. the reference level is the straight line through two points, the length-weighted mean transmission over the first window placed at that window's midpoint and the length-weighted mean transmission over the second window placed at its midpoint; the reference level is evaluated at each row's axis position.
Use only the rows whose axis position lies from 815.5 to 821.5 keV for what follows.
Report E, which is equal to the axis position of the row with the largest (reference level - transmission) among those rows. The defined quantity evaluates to 821 keV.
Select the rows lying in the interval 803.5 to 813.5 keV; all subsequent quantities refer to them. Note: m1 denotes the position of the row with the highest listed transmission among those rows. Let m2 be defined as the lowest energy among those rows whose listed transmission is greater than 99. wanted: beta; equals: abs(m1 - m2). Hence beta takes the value 1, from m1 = 813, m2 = 812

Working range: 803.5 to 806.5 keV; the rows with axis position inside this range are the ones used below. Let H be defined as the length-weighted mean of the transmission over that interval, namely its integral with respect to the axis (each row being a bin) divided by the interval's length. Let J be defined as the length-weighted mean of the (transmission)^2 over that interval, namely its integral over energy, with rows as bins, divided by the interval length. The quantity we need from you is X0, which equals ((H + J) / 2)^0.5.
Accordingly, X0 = 58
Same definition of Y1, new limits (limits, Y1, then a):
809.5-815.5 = 2.04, 109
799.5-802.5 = 1.95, 89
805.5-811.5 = 1.93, 85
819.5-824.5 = 2.04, 111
